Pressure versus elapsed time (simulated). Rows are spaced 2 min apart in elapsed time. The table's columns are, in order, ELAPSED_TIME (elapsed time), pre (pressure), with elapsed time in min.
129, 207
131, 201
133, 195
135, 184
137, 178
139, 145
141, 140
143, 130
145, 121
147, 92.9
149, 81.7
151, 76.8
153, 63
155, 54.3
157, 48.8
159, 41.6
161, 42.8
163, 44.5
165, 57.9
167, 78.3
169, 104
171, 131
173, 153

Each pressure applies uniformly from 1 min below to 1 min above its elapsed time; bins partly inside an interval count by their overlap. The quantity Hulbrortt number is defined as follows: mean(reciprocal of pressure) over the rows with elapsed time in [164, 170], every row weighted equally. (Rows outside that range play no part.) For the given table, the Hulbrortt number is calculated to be 0.013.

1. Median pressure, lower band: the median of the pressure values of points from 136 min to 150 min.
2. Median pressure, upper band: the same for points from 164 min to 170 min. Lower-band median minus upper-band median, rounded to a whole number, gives 52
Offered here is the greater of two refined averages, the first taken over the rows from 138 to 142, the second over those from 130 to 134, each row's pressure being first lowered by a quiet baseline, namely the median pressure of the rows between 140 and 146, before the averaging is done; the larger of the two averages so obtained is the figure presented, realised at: 68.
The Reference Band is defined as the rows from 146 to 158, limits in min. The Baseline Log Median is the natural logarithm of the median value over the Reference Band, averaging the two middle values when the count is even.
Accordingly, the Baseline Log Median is 4.2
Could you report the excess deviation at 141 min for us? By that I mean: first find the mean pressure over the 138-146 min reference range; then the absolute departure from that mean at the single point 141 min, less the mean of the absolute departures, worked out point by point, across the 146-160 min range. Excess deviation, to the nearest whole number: -62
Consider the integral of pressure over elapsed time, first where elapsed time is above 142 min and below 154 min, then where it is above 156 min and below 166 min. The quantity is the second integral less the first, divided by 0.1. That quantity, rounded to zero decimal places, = -6596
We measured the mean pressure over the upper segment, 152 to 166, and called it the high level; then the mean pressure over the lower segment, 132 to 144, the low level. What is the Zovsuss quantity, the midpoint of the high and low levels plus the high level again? 157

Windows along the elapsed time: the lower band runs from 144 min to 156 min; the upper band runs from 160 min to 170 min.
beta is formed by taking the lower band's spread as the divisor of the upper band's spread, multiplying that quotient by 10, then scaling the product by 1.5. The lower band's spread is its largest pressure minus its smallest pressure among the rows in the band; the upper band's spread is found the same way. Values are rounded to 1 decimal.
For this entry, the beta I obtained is 13.8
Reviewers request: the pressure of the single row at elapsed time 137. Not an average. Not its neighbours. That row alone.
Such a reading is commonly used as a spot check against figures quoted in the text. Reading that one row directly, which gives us 178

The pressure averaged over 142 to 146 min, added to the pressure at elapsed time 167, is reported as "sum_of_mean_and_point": 204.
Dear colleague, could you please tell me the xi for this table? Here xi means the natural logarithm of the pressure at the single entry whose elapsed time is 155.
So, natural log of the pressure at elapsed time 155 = 4.0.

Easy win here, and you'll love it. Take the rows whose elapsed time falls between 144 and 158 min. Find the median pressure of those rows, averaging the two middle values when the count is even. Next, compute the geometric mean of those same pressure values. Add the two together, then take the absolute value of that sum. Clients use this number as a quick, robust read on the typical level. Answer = 150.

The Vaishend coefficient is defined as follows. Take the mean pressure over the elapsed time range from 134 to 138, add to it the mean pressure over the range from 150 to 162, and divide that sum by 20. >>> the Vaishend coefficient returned 12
